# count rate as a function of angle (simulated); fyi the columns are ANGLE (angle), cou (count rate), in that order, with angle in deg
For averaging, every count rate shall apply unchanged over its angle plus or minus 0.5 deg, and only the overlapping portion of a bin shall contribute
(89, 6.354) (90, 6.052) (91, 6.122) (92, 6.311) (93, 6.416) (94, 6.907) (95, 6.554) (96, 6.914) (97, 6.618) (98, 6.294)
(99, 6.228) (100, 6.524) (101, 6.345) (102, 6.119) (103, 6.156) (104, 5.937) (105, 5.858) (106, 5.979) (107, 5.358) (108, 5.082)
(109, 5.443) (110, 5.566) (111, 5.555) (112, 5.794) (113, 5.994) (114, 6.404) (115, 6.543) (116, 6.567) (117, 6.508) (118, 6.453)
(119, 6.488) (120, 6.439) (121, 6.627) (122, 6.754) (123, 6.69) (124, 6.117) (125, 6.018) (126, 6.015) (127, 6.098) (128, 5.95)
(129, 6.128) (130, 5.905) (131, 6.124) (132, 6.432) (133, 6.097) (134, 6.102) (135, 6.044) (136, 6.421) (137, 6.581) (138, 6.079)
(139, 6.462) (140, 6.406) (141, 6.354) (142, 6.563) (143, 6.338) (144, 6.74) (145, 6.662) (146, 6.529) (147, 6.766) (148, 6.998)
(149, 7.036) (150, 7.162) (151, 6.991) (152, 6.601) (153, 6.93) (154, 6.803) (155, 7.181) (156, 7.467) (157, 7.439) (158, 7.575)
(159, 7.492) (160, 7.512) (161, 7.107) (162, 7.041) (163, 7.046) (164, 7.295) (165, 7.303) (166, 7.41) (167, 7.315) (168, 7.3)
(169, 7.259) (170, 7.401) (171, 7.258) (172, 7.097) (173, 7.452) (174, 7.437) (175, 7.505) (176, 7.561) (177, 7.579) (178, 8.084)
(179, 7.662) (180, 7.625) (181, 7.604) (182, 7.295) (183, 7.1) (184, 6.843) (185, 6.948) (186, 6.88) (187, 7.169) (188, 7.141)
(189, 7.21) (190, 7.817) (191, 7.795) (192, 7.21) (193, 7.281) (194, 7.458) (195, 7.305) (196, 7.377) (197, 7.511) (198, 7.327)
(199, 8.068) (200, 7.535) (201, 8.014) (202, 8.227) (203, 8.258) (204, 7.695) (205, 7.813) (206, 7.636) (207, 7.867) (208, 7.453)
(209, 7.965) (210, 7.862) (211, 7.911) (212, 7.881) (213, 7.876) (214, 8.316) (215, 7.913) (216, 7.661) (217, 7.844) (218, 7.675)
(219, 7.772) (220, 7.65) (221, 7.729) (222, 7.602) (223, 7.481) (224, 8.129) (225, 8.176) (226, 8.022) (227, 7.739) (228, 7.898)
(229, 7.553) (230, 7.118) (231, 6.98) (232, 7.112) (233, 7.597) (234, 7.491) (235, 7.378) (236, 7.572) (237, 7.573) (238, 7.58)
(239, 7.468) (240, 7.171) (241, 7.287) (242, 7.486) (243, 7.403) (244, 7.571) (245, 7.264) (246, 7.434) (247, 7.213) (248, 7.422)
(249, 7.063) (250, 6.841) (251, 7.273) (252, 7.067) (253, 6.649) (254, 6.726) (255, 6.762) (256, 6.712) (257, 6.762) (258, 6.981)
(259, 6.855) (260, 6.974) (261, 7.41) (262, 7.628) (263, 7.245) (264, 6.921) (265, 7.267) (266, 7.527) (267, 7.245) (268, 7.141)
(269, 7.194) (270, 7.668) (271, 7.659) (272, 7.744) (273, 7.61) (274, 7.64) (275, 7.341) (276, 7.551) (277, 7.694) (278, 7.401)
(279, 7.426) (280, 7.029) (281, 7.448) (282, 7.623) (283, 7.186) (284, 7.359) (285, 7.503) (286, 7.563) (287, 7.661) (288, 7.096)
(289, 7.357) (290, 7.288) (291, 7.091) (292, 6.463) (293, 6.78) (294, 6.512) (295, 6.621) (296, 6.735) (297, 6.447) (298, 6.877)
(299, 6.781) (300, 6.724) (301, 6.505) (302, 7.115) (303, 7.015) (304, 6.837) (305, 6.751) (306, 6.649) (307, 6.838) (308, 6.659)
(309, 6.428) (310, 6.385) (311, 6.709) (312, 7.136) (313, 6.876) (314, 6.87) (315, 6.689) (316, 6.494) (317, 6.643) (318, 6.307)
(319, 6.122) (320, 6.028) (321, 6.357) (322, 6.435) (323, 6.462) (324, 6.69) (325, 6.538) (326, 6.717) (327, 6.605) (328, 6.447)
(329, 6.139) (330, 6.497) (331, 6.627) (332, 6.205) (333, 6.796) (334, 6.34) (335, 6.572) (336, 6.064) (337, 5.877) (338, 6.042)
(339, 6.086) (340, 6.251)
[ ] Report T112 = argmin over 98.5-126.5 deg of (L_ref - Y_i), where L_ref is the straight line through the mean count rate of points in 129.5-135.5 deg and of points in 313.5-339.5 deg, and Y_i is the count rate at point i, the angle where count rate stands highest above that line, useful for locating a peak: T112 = 122 deg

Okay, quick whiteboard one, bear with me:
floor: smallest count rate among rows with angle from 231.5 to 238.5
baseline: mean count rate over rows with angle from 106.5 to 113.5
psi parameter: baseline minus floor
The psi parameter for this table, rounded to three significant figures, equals -1.57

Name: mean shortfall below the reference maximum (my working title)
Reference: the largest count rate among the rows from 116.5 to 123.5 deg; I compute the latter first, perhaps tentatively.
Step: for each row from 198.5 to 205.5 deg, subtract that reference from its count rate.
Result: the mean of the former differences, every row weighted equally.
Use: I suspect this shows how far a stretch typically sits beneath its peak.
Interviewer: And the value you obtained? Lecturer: 1.2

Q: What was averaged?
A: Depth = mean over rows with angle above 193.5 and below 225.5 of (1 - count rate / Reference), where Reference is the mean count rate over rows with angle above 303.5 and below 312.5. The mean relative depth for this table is -0.16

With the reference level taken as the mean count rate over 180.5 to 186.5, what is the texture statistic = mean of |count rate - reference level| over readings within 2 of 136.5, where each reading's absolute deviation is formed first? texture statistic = 0.8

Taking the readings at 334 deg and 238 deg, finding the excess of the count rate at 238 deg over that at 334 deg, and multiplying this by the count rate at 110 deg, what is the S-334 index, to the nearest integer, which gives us 7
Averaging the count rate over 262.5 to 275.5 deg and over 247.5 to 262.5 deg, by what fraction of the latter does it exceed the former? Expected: -0.1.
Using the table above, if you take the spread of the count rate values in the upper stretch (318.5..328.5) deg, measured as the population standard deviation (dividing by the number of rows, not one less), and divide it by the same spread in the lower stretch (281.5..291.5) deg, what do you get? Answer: 1.1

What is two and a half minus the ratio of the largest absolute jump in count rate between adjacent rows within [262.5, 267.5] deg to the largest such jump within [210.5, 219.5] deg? 1.7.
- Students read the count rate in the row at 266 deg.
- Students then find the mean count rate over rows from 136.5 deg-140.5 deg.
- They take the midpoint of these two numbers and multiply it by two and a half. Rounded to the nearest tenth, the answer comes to 17.4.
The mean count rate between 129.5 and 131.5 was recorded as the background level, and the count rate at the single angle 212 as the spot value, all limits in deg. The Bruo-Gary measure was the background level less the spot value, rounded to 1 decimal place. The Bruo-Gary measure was -1.9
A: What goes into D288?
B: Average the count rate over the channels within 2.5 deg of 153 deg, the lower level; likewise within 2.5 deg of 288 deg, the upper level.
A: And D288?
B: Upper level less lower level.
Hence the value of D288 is 0.49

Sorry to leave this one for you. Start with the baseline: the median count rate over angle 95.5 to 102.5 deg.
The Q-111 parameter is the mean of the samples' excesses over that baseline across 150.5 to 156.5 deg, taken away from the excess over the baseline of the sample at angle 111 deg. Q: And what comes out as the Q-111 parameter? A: -1.4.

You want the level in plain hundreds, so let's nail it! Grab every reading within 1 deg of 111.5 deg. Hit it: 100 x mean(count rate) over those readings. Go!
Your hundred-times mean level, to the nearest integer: 567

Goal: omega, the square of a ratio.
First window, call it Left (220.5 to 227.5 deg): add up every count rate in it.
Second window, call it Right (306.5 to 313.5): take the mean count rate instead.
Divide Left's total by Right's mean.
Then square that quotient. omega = 66.7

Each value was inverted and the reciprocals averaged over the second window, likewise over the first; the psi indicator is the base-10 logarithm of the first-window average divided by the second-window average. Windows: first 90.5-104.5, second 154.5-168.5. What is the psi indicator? 0.06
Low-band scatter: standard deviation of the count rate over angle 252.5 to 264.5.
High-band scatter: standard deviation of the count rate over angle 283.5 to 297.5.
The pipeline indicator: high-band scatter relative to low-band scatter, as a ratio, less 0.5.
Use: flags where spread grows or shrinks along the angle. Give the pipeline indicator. 0.9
